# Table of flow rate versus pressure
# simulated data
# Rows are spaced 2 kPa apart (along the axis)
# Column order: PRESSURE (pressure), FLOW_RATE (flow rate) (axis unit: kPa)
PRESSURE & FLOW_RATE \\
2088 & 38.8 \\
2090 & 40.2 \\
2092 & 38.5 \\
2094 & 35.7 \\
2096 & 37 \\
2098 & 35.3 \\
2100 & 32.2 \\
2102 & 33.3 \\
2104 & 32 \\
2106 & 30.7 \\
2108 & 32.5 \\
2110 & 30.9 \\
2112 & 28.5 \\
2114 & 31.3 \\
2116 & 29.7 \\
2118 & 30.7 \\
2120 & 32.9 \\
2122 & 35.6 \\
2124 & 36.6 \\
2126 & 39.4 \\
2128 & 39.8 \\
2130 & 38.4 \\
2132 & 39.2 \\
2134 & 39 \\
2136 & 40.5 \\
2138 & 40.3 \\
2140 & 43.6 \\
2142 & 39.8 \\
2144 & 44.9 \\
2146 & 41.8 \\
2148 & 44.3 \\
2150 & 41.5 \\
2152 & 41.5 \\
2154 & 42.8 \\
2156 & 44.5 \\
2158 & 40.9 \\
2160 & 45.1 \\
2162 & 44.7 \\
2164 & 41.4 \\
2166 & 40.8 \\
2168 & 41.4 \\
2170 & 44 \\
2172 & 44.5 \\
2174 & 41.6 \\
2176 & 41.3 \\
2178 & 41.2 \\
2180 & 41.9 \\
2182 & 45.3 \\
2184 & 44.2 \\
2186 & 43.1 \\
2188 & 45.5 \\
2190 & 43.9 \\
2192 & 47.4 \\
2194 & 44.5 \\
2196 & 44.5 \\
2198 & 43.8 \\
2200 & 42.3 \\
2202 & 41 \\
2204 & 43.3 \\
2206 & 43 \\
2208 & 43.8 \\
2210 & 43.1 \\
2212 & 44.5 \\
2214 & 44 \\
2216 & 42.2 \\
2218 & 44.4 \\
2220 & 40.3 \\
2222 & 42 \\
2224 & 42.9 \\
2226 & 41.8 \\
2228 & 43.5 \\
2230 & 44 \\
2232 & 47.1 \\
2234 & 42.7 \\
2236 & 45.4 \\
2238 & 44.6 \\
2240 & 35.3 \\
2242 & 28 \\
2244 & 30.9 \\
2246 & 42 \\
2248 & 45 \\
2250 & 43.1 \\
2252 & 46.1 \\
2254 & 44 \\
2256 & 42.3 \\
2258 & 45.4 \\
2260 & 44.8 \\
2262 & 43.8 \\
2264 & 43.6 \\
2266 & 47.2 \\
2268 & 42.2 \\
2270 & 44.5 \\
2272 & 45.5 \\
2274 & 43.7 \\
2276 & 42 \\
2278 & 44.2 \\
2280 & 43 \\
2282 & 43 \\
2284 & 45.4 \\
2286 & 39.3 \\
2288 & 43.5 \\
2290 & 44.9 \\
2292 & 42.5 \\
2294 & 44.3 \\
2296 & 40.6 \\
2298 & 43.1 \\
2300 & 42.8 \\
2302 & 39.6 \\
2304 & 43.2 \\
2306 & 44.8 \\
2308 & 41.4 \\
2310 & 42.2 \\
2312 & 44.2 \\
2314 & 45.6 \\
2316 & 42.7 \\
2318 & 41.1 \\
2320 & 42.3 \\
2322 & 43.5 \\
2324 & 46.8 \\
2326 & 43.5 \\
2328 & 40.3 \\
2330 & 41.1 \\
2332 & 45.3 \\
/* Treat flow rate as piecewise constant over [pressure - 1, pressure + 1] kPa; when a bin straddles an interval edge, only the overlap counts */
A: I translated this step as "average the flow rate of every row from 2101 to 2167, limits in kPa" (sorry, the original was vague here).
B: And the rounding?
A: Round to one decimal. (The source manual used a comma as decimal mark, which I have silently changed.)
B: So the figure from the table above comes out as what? 38.1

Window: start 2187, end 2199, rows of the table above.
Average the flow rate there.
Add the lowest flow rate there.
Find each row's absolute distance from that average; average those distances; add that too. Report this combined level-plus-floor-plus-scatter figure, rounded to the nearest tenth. 89.7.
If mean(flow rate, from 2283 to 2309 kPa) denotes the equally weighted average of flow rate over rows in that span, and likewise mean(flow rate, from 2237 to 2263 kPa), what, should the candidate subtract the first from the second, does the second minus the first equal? -2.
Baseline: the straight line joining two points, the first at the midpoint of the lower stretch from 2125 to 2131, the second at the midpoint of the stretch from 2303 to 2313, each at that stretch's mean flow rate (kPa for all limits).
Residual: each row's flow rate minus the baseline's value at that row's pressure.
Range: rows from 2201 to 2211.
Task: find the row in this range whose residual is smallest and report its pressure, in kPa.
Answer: 2202 kPa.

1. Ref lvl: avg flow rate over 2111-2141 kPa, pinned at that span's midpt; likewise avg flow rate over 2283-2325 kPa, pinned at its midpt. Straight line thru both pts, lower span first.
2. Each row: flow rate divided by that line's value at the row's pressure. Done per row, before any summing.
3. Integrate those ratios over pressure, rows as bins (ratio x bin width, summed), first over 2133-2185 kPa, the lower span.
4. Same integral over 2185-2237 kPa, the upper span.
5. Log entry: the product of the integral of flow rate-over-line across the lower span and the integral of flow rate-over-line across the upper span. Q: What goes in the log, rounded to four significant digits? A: 3364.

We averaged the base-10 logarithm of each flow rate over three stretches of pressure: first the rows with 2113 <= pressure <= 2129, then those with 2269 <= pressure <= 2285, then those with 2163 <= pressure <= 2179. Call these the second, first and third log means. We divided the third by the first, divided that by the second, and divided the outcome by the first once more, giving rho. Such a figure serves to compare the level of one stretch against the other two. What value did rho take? 0.392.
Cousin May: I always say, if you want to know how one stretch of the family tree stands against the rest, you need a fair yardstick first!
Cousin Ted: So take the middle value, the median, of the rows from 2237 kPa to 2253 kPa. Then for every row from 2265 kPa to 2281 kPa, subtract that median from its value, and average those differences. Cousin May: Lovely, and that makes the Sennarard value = 1.5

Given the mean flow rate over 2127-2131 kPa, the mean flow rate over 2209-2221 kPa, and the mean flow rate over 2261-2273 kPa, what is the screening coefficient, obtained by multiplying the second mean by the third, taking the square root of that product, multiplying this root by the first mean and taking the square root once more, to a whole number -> 41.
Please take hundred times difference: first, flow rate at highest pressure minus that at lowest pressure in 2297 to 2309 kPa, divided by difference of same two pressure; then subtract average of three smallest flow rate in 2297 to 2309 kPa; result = -4144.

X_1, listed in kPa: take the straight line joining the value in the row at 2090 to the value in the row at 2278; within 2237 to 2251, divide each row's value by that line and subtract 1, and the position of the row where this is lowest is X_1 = 2242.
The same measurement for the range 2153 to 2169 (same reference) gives 2166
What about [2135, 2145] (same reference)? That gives 2142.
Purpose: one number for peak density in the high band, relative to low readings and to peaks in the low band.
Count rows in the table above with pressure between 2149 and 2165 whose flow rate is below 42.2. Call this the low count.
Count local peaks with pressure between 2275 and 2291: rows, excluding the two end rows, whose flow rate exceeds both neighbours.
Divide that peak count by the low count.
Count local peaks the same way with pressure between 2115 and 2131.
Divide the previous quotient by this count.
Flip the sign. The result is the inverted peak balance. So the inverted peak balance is -0.50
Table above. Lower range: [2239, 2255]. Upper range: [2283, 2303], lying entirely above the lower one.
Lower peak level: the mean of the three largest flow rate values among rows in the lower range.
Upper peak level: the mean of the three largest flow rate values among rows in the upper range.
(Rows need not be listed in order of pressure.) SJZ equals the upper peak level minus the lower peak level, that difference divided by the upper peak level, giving -0.004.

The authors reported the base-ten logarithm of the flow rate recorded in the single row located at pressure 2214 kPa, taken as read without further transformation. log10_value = 1.64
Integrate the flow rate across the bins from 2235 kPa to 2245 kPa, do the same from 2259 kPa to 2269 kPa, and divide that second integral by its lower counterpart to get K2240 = 1.2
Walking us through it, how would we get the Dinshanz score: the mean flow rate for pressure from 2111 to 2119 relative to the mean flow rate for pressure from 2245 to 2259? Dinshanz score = 0.68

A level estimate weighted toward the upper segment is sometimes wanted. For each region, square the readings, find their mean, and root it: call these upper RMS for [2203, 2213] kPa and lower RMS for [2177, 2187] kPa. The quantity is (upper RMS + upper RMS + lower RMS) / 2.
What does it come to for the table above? 65.1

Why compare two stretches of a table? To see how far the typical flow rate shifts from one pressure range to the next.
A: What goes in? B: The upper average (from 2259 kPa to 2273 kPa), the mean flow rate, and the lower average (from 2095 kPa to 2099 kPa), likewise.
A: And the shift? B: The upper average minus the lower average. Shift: 8.4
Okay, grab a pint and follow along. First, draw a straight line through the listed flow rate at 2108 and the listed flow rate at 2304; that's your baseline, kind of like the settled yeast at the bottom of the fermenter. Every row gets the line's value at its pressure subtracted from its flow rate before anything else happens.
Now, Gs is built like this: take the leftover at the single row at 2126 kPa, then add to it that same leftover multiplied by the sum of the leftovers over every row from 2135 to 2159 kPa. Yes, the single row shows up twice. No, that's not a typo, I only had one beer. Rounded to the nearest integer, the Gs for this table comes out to 544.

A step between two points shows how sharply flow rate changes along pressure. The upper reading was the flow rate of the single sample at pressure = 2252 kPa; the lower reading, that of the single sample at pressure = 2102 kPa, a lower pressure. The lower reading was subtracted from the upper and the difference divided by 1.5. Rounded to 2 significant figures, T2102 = 8.5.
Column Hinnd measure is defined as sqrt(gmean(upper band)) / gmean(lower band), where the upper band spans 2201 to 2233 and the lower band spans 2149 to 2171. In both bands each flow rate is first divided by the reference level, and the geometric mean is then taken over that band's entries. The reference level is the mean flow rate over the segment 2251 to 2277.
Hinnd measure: 1.03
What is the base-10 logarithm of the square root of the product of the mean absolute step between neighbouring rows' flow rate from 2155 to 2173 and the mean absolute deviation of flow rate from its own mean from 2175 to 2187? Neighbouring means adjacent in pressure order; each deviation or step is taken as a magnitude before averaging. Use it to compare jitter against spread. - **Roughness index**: 0.22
